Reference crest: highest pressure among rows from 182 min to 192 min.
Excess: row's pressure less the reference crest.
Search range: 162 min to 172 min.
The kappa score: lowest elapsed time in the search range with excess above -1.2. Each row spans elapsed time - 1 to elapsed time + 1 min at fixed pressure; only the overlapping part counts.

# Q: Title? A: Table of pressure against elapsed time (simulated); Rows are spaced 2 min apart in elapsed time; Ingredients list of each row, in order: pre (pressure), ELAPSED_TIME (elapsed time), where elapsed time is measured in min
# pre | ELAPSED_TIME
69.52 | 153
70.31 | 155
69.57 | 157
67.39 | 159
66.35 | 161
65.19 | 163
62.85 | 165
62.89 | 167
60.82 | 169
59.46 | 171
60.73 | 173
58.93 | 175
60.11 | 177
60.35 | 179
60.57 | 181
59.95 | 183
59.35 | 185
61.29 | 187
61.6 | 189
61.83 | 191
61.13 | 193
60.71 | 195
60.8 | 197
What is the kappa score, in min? 163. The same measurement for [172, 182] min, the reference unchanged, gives 173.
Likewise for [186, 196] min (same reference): 187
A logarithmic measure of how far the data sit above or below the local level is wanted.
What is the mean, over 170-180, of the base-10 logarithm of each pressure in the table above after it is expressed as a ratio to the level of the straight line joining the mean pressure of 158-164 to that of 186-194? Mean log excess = -0.0284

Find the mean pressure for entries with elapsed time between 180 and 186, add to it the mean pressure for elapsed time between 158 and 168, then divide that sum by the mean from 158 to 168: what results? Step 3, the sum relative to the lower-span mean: 1.92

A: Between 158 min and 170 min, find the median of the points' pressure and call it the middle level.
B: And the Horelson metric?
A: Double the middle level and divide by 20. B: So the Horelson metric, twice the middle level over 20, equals 6.40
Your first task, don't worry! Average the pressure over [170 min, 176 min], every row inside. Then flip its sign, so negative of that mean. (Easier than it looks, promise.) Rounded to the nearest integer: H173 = -60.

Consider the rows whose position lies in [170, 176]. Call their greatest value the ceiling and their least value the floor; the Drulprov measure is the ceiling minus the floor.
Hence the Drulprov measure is 1.8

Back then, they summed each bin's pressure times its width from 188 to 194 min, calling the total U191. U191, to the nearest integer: 369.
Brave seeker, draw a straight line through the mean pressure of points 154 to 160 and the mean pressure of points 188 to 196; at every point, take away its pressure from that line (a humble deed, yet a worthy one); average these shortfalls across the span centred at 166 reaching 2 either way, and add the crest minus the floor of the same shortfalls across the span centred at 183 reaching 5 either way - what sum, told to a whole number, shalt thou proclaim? 7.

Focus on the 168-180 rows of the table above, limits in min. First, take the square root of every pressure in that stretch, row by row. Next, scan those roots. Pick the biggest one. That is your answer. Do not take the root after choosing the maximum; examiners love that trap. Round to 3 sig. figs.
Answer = 7.80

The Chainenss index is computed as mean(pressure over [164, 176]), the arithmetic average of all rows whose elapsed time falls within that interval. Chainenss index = 60.9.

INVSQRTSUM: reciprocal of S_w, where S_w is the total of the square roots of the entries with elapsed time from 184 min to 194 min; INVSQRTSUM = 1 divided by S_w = 0.0256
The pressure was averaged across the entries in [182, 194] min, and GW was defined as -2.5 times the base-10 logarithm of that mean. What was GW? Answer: -4.46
